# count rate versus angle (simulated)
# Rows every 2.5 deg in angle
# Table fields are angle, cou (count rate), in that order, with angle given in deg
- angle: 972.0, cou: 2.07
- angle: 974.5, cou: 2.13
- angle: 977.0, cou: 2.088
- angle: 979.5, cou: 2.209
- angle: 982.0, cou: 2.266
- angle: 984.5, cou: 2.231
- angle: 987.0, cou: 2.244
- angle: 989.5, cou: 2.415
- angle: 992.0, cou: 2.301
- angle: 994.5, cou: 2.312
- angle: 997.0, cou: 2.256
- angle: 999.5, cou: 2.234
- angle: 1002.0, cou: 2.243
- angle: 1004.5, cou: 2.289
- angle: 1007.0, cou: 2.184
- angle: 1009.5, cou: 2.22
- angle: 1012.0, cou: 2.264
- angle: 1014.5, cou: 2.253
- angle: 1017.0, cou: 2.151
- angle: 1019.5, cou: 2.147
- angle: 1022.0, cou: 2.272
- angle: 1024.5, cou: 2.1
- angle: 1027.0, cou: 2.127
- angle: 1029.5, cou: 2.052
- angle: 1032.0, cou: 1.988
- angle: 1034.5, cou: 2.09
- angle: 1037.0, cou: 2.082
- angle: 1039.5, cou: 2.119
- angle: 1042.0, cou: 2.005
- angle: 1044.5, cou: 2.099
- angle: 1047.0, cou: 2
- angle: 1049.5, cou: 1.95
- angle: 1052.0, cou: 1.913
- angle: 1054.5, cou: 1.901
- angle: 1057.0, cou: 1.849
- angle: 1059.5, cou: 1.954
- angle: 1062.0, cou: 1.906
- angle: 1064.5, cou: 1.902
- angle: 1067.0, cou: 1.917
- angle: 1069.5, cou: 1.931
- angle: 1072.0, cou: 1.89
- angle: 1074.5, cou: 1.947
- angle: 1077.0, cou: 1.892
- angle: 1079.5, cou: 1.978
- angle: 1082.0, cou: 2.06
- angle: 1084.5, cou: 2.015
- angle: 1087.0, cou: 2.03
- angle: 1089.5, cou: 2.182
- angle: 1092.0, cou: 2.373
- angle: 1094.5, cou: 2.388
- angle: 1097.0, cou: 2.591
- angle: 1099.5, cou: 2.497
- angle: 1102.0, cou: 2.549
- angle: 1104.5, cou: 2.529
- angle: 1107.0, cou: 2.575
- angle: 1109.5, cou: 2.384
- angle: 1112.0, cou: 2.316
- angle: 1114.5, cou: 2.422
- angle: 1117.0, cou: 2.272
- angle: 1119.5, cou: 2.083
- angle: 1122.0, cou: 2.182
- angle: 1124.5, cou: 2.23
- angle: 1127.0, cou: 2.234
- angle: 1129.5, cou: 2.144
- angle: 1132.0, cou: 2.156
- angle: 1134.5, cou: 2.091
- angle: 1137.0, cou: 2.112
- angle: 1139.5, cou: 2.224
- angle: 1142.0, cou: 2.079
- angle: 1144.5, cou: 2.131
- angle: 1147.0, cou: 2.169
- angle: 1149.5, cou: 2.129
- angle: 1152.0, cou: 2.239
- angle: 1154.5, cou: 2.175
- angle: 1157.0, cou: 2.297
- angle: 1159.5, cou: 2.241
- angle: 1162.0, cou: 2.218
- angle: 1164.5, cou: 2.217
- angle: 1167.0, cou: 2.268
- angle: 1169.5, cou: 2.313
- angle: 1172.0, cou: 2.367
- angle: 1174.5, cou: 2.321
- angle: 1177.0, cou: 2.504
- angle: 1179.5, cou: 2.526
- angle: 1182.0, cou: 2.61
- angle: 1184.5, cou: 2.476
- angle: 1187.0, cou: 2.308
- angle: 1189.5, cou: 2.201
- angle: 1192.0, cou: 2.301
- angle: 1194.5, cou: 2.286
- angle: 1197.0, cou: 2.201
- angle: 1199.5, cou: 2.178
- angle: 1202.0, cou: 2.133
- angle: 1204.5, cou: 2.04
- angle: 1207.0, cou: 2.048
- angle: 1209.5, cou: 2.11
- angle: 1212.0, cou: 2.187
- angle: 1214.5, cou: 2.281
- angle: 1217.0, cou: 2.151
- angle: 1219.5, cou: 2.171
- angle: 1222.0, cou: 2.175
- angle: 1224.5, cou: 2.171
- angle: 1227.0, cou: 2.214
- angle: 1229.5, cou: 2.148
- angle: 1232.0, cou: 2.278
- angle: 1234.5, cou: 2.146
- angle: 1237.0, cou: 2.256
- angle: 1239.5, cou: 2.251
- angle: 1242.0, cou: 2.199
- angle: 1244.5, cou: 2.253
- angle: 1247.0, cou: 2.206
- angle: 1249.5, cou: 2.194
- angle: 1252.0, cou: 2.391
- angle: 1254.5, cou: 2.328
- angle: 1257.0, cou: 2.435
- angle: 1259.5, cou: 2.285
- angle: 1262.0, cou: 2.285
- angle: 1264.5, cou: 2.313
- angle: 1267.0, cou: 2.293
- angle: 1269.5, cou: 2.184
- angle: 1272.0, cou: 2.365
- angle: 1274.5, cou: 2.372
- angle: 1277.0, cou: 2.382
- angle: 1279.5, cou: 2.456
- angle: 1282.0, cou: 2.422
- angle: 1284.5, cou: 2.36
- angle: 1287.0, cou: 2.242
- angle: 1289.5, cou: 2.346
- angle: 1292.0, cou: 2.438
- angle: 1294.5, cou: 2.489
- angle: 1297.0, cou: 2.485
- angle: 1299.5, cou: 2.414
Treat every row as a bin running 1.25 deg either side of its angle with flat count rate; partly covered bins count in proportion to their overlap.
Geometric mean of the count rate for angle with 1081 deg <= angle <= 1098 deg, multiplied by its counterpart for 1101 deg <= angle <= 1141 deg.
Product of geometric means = 5.06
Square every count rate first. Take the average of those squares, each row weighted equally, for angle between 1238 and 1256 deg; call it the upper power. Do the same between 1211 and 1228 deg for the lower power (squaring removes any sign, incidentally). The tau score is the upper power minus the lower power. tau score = 0.3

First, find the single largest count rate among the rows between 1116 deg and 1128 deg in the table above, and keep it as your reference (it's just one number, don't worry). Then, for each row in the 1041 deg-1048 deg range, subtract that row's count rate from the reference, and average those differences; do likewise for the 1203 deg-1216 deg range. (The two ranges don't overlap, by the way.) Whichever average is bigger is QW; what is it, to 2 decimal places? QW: 0.24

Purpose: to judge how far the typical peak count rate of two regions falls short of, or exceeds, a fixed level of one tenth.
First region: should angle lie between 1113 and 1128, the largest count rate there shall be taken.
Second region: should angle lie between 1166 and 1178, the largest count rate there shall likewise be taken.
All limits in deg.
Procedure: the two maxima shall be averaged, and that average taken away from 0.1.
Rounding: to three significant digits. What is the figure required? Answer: -2.36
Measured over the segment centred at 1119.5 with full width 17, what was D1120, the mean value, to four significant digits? 2.248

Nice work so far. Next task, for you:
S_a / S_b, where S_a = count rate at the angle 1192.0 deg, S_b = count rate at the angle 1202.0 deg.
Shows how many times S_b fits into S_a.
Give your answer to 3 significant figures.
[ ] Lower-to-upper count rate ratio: 1.08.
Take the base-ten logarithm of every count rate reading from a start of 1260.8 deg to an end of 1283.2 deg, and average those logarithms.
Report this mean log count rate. 0.369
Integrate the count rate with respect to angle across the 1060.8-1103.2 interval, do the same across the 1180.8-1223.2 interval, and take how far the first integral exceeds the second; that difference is -4.5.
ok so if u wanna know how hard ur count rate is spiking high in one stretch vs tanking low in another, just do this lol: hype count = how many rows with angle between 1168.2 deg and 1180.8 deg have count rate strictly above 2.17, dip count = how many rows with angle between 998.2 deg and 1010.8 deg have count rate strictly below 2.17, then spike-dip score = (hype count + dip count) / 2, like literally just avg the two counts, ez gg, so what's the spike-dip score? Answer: 2.5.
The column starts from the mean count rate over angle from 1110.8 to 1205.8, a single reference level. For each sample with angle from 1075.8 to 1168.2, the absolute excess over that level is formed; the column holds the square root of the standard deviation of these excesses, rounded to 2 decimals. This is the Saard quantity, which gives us 0.32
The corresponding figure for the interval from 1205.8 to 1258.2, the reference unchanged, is 0.23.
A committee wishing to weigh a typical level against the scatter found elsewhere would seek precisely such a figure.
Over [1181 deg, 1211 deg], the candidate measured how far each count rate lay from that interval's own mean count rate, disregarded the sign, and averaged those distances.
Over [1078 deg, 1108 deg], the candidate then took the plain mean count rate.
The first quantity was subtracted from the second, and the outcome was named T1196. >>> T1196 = 2.2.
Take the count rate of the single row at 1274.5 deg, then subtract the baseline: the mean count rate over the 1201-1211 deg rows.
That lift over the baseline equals 0.29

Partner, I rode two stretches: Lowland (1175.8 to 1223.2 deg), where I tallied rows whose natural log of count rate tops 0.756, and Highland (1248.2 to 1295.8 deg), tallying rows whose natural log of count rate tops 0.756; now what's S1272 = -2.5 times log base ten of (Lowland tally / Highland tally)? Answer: 0.2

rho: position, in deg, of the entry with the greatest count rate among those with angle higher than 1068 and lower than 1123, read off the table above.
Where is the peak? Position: 1097.0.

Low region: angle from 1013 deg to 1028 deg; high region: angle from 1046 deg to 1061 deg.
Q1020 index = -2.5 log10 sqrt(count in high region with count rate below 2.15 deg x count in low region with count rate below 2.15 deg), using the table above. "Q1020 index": -1.57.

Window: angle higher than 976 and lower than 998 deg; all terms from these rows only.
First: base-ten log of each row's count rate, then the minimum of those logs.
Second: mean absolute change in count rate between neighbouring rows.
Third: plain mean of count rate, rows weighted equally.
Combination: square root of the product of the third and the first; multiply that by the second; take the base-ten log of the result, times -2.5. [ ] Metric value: 3.03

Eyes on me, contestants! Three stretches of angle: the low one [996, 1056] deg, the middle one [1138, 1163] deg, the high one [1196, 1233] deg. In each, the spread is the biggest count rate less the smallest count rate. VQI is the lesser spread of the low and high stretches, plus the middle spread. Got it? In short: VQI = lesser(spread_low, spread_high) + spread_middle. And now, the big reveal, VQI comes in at 0.5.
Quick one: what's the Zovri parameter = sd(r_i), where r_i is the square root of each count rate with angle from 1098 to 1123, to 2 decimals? 0.05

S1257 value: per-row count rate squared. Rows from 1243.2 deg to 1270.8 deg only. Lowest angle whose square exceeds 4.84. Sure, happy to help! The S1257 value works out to 1244.5 deg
